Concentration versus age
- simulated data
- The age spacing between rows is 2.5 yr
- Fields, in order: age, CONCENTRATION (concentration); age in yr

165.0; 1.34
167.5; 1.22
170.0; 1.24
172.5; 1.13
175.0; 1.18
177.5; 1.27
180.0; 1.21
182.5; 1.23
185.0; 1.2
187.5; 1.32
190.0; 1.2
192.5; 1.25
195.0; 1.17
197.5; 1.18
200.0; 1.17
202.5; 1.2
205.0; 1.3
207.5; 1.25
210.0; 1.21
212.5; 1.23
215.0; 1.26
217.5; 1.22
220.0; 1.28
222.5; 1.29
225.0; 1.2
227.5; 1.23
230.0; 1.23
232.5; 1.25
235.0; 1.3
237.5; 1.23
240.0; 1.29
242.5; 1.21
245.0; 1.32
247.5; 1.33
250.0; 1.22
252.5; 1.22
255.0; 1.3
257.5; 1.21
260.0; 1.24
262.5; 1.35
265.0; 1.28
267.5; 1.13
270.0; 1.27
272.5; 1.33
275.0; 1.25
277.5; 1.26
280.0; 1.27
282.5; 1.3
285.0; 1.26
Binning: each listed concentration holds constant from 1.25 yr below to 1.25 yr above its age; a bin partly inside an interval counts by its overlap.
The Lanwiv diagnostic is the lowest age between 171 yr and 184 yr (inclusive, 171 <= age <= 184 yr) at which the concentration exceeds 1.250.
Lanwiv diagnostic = 177.5 yr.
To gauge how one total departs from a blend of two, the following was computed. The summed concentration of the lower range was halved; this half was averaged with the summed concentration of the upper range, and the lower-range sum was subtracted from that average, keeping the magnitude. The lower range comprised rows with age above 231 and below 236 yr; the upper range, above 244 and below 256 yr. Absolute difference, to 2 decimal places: 1.28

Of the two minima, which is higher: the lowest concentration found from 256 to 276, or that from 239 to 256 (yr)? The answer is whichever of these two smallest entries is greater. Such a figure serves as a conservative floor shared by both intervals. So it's 1.21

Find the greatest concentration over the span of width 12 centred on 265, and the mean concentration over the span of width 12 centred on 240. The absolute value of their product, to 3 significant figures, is 1.71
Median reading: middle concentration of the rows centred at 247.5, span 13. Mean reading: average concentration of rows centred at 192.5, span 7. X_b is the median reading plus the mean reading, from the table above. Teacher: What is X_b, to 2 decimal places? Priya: 2.43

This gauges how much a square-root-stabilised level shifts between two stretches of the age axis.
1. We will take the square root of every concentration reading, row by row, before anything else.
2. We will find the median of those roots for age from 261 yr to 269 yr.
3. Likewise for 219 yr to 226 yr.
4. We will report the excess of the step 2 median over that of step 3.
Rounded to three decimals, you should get 0.000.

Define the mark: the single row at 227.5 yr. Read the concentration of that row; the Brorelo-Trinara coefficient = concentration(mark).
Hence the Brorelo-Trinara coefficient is 1.23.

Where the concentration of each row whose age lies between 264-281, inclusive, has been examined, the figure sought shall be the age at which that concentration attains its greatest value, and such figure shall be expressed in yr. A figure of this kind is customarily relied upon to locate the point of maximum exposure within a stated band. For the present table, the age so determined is 272.5 yr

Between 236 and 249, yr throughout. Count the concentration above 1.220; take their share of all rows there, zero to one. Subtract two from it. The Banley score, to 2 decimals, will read -1.20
